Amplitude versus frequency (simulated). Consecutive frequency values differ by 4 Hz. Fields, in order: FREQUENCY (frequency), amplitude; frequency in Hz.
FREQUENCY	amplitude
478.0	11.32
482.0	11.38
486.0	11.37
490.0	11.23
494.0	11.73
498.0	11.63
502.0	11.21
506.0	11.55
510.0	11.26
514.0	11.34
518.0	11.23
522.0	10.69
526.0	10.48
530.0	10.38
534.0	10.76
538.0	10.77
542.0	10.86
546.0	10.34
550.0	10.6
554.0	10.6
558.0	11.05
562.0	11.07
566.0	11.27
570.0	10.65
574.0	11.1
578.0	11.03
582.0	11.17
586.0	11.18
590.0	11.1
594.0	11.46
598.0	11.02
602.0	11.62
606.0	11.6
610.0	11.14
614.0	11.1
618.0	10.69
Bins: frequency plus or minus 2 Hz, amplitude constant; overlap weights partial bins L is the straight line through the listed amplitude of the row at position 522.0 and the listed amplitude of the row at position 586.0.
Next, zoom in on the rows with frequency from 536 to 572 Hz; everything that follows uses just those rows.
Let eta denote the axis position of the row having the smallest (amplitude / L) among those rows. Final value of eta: 546.0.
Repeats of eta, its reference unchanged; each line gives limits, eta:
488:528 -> 526.0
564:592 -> 570.0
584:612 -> 598.0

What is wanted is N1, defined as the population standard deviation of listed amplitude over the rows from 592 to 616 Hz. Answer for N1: 0.245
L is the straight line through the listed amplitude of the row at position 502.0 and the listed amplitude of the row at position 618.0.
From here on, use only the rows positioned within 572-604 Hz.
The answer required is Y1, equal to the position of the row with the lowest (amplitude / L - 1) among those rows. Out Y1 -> 578.0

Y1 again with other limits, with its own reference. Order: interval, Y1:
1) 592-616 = 598.0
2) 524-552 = 530.0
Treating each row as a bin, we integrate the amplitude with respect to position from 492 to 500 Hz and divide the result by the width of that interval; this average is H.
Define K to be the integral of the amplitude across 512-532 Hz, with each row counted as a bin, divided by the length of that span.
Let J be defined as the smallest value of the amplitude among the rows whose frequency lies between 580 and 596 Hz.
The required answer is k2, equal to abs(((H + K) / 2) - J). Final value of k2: 0.2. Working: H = 11.7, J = 11.1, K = 10.8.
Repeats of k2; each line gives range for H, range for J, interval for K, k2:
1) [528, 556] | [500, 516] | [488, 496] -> 0.2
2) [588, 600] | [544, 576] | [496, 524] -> 0.9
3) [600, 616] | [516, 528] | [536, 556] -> 0.5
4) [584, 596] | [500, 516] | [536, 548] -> 0.3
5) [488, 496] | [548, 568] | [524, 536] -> 0.4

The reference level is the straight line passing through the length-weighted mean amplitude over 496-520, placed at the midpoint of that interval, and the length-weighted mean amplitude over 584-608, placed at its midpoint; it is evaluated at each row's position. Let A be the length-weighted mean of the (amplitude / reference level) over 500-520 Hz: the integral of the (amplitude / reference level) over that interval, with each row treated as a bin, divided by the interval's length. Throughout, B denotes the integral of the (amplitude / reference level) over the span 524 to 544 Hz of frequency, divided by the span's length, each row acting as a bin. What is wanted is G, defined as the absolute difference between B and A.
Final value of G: 0.06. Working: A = 1.00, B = 0.938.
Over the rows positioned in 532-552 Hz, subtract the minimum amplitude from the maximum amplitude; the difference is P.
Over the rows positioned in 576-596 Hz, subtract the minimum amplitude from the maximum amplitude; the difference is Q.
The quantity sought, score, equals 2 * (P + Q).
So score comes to 1.90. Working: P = 0.52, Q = 0.43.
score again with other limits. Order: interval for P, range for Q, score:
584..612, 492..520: 2.24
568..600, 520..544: 2.58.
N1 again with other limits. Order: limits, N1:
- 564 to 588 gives 0.200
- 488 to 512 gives 0.209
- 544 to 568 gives 0.328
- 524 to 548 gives 0.205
